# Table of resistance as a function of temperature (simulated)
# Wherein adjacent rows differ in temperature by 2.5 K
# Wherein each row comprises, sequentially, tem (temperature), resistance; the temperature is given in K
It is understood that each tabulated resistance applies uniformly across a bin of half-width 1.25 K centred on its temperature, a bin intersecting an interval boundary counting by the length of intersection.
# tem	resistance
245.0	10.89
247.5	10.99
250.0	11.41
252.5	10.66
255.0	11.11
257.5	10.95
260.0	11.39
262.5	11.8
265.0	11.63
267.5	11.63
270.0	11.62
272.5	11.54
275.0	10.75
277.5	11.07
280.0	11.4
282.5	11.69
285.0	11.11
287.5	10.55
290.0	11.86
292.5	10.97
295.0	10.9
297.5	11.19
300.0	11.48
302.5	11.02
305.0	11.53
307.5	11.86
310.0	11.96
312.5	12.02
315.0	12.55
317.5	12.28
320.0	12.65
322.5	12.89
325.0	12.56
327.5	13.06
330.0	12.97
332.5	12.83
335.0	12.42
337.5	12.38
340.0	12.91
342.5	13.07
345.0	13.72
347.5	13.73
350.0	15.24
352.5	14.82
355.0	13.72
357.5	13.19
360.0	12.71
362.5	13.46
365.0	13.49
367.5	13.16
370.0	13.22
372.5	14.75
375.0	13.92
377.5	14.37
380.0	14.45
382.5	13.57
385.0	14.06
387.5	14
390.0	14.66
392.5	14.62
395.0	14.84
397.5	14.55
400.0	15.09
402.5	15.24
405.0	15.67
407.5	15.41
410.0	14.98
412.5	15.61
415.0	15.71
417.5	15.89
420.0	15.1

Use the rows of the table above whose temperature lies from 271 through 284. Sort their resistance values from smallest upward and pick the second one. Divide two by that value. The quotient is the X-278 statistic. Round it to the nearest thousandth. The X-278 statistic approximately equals 0.181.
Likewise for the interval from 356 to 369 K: 0.152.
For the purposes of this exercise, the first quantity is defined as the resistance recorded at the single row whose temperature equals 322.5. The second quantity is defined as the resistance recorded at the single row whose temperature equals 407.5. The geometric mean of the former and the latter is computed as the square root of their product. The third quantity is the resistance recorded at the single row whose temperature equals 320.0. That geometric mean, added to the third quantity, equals 26.7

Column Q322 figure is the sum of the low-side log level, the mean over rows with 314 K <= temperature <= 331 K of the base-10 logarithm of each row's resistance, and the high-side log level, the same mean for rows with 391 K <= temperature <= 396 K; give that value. 2.272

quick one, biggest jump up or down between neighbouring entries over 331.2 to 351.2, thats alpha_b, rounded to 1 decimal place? 1.5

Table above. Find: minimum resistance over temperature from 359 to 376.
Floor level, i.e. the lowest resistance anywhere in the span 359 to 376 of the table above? 12.71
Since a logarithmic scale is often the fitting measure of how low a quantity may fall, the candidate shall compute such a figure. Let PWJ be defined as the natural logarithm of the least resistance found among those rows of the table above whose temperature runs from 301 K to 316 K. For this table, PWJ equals 2.40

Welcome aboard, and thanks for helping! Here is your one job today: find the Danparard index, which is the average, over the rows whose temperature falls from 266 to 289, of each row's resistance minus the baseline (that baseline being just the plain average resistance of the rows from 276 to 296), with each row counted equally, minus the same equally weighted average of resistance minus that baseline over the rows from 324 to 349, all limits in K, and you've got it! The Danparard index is -1.7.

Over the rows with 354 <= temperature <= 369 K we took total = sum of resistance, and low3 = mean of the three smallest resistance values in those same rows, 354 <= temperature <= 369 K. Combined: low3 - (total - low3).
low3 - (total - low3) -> -54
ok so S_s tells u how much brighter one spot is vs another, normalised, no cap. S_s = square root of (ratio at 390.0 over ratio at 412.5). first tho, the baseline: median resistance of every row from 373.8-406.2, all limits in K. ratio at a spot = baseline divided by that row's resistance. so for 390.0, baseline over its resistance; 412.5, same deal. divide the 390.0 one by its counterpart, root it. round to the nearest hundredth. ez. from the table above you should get 1.03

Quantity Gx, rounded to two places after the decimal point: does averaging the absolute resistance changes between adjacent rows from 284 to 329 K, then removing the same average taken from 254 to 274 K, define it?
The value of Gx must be 0.24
